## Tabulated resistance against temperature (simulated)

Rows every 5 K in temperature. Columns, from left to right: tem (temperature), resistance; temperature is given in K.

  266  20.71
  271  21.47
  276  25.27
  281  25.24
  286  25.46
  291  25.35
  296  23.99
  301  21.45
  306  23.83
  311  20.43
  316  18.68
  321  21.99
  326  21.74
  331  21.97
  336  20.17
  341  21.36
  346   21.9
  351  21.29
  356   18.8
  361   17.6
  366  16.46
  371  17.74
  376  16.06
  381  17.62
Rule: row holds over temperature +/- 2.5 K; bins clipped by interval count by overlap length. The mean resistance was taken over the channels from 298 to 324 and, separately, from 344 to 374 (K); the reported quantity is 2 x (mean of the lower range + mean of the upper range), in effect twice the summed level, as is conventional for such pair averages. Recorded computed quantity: 80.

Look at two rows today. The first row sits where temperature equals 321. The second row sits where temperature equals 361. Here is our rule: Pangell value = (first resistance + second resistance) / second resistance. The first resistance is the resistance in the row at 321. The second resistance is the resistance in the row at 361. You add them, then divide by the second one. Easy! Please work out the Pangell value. 2.25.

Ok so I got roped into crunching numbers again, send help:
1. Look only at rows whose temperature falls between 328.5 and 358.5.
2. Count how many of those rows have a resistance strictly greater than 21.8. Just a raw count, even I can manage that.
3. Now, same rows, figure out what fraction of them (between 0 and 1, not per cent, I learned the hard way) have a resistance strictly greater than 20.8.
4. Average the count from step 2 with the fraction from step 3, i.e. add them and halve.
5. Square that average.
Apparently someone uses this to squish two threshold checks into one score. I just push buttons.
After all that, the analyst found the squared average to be 1.8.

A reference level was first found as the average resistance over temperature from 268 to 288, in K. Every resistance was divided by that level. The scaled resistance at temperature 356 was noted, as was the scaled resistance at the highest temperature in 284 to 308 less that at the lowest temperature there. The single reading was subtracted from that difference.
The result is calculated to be -0.84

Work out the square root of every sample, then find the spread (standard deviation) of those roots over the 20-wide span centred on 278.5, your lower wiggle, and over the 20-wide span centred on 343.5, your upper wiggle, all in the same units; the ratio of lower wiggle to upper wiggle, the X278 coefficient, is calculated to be 2.52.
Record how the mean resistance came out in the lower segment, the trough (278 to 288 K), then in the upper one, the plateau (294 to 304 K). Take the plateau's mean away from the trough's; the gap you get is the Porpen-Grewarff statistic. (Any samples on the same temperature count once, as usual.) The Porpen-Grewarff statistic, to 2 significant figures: 2.6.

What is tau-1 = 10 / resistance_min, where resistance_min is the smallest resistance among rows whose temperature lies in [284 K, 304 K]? 0.466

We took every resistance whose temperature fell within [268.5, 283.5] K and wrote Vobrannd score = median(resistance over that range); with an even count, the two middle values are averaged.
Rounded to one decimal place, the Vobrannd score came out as 25.2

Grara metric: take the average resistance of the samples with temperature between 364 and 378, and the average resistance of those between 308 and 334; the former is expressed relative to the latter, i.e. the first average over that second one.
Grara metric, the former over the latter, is 0.80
